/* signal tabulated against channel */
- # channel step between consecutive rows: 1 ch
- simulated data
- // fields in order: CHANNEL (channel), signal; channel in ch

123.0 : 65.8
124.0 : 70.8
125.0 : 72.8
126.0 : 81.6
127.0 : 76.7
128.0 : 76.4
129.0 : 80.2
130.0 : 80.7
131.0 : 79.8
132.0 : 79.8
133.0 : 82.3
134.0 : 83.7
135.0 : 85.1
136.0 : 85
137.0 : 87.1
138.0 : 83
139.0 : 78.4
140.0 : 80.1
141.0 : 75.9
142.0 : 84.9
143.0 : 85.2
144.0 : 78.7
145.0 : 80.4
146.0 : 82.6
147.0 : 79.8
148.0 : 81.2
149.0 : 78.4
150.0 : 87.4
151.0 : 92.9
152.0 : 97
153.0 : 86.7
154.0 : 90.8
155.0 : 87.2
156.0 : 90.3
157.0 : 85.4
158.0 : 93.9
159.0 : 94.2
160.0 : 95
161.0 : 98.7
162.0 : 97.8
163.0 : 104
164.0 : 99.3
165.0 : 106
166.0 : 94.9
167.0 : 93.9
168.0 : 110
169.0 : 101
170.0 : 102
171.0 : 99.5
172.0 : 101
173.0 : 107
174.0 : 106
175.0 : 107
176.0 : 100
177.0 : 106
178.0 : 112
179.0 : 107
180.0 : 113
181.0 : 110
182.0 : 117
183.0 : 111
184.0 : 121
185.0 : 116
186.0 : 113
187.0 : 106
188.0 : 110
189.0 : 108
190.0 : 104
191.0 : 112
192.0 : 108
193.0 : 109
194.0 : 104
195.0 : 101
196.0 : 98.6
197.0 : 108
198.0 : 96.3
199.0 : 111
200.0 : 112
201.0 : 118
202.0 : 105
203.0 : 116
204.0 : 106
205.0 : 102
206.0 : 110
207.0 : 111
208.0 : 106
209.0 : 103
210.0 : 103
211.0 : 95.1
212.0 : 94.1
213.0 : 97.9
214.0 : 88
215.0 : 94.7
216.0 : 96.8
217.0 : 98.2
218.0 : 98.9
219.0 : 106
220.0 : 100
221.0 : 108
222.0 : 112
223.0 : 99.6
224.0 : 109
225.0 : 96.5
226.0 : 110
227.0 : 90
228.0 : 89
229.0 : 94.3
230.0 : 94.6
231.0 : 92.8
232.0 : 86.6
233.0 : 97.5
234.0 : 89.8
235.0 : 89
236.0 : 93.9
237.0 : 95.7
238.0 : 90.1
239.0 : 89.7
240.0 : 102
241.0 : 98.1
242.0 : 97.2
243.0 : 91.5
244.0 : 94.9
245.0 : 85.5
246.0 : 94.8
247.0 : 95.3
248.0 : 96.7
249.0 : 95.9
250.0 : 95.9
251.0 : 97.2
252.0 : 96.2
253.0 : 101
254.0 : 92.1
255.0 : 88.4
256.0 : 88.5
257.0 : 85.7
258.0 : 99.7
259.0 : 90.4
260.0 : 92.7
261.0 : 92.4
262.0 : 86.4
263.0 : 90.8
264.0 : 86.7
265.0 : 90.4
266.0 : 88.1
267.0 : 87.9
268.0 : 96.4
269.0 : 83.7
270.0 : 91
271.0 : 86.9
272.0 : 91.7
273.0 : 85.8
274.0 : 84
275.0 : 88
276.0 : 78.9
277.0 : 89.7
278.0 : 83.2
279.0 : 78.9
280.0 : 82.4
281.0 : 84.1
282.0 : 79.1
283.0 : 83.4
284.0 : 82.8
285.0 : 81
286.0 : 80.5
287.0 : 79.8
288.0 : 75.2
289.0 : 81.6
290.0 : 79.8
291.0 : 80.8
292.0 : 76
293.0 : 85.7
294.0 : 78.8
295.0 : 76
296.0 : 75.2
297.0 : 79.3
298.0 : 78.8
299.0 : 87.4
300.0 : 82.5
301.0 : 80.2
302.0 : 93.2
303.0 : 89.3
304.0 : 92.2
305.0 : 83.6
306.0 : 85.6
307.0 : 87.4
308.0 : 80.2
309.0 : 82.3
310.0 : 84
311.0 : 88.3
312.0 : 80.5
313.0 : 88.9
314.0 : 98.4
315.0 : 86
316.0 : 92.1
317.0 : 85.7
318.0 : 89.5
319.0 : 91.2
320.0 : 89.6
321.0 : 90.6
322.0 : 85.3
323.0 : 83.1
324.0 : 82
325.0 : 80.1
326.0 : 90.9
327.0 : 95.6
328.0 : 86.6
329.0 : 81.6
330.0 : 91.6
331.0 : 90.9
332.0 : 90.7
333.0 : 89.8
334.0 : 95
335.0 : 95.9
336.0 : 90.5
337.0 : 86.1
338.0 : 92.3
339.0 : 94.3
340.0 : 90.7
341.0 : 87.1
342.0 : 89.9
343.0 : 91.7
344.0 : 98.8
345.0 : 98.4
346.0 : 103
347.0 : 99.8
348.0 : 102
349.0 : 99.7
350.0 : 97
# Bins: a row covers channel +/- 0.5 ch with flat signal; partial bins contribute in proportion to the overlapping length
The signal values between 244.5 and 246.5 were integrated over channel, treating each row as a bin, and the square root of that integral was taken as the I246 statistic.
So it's 13.4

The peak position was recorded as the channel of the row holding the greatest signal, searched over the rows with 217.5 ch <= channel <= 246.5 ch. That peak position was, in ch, 222.0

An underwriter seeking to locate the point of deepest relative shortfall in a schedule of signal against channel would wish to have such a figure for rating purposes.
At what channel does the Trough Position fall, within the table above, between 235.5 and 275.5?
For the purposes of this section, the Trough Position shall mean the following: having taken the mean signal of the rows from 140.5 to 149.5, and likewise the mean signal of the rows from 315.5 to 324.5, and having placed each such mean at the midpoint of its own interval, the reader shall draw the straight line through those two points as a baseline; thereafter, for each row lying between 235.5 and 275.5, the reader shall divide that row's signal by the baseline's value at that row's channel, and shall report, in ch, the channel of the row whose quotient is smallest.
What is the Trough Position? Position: 269.0 ch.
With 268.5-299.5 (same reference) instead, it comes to 296.0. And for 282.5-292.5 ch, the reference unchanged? 288.0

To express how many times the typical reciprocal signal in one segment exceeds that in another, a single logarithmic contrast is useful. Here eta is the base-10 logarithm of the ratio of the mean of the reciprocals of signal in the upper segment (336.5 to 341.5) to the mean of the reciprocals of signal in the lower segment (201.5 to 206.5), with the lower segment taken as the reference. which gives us 0.078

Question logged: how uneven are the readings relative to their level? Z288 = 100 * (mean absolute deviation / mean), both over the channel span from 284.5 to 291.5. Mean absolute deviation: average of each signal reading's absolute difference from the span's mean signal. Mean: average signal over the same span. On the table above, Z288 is 1.7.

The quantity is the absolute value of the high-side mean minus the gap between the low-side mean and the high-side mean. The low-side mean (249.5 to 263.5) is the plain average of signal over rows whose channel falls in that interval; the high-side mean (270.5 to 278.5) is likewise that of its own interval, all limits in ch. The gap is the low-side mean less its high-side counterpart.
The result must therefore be 79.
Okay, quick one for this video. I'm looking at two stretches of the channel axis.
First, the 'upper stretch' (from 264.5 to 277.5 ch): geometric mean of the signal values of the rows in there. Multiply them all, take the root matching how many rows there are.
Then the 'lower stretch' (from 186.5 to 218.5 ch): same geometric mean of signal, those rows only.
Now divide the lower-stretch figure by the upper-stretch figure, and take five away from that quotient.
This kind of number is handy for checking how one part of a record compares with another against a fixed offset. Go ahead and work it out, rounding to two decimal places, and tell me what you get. -3.82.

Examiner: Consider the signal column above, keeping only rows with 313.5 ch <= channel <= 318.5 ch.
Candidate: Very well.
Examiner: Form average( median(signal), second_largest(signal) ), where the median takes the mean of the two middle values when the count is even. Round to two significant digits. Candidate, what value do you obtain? 91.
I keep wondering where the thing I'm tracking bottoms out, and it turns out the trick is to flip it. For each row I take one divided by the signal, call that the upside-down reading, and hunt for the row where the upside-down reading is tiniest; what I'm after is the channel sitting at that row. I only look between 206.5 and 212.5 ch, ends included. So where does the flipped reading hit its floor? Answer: 207.0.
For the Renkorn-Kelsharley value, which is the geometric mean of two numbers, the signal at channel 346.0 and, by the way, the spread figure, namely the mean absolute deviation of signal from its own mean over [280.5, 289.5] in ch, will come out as 14.1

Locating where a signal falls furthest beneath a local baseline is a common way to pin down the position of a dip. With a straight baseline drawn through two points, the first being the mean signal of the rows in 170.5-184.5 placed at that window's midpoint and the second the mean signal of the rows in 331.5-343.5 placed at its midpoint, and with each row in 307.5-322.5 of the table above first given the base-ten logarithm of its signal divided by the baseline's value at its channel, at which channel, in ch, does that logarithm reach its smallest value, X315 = 308.0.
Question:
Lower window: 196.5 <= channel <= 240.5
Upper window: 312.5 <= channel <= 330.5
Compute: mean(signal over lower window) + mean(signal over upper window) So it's 188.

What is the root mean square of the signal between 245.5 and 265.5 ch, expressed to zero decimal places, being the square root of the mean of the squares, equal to 93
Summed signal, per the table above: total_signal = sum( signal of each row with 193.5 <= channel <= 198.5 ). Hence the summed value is 508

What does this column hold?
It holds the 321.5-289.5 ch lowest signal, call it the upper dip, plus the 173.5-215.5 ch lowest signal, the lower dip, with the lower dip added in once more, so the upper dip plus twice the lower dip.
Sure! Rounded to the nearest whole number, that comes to 251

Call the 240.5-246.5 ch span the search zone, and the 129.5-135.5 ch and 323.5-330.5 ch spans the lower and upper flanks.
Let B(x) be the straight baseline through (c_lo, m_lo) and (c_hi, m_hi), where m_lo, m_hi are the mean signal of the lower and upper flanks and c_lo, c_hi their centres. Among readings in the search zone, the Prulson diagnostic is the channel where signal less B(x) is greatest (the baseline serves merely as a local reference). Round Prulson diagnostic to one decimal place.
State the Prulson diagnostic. 241.0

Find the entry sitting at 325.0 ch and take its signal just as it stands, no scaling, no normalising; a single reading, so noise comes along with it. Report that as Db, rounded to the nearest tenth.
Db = 80.1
